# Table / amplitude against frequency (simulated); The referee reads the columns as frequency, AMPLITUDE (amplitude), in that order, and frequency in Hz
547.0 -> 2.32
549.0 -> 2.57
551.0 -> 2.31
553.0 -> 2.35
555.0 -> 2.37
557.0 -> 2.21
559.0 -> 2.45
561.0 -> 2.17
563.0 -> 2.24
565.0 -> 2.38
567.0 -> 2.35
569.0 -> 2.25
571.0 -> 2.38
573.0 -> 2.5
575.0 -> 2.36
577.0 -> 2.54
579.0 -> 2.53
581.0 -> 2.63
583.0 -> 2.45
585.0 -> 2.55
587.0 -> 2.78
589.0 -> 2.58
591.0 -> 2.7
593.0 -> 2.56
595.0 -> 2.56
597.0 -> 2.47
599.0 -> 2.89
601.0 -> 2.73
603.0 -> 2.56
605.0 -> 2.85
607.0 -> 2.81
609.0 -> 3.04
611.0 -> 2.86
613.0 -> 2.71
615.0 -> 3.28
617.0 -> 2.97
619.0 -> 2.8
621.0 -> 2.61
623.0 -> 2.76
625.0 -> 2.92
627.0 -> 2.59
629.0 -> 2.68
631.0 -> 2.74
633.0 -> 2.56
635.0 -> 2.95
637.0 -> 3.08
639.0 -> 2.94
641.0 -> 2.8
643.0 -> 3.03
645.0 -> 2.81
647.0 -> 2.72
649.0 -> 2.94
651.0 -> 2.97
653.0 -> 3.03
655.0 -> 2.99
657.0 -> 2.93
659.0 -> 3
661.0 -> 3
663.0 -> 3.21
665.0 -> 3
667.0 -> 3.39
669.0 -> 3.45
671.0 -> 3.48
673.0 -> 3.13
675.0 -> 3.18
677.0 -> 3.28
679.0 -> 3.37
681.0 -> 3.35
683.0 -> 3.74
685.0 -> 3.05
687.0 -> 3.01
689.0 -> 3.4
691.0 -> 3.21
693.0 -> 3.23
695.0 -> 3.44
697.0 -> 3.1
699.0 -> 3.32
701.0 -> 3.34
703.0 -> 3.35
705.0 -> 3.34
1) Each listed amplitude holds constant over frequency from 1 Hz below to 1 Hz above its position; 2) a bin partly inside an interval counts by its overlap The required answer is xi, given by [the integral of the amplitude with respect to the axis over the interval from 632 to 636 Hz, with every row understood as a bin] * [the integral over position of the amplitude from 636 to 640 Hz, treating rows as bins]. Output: 133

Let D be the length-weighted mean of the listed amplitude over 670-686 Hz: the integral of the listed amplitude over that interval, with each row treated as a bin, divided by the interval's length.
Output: 3.32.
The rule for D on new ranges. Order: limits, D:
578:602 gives 2.62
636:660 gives 2.94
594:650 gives 2.81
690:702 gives 3.27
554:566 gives 2.30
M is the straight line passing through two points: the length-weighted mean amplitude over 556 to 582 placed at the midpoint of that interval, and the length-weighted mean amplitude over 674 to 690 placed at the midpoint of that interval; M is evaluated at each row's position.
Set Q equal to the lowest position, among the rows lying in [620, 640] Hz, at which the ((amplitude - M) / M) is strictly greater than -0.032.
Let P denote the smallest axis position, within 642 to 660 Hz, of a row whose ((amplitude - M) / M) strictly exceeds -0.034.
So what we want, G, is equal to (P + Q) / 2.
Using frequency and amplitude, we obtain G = 633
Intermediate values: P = 643.0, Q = 623.0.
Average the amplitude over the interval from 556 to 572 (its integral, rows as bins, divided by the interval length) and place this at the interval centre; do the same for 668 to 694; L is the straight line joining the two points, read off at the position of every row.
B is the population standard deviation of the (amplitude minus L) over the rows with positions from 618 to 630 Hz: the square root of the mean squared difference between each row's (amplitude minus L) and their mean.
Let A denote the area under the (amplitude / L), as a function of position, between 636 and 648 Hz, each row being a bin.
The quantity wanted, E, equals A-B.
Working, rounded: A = 11.7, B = 0.12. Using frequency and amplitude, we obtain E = 11.6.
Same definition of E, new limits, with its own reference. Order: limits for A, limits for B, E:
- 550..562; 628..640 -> 12.2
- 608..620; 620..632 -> 12.8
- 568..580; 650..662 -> 12.1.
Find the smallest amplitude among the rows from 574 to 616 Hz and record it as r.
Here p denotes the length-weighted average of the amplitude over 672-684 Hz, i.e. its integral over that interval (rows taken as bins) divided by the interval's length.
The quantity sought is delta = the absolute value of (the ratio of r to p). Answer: 0.71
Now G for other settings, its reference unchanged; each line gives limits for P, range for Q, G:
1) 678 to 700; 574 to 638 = 627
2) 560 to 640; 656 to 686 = 614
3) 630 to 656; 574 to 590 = 605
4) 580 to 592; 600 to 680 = 591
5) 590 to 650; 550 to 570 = 571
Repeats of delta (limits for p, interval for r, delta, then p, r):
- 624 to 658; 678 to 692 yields 1.05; 2.86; 3.01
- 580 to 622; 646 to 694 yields 1.00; 2.73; 2.72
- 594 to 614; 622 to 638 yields 0.93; 2.75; 2.56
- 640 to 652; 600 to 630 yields 0.89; 2.88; 2.56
